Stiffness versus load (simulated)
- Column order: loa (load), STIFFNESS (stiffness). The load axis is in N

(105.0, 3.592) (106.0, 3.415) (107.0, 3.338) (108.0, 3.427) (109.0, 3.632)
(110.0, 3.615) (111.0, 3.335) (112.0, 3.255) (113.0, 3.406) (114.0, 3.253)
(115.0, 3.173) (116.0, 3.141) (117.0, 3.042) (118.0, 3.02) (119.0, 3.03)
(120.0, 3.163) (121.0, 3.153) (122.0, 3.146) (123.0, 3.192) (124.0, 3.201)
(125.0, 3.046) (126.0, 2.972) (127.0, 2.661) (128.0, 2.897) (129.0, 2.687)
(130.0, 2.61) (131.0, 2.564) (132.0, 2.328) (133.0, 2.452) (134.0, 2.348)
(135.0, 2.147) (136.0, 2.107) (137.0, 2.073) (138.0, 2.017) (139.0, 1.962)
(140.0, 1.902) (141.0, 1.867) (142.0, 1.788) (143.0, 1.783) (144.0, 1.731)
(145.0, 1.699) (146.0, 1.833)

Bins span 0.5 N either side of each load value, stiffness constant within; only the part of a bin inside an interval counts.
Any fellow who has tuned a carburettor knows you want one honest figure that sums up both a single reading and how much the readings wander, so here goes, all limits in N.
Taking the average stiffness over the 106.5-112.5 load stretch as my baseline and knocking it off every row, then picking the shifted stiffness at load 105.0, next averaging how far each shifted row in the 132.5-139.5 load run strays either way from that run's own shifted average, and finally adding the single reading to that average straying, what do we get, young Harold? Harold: 0.3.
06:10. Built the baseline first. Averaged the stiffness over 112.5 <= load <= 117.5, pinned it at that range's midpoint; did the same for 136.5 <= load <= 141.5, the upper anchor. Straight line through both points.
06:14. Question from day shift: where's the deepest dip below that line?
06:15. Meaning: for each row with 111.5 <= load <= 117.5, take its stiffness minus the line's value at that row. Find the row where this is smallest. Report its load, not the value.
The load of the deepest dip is 112.0 N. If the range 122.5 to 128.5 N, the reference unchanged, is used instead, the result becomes 127.0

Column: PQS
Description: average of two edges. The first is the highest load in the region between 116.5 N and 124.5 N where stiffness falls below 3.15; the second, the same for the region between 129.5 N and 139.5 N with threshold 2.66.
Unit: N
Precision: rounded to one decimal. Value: 130.5 N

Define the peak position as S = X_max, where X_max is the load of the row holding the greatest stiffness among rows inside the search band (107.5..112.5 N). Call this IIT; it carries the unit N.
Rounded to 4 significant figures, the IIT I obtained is 109.0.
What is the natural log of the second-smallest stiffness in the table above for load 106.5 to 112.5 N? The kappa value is 1.2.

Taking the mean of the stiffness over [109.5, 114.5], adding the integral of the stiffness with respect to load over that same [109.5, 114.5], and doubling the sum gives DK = 40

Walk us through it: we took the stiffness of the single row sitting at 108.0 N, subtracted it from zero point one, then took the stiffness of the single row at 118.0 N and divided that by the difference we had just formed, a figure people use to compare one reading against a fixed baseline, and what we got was -0.91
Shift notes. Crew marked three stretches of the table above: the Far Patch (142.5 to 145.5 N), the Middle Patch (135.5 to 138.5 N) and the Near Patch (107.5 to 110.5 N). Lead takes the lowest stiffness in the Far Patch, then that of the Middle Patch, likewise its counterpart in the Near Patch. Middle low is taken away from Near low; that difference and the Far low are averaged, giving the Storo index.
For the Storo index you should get 1.6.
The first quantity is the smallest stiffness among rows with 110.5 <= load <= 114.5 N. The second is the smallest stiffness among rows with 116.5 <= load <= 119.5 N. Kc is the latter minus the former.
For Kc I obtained -0.23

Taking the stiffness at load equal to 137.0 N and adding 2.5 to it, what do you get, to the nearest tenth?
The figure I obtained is 4.6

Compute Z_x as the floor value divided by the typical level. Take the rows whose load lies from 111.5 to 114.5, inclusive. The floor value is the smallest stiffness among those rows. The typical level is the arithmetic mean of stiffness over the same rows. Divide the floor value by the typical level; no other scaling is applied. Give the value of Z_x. 0.984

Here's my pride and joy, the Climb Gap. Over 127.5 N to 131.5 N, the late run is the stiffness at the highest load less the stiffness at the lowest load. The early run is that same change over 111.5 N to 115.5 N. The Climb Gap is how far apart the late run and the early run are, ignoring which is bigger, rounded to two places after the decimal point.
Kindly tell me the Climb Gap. 0.25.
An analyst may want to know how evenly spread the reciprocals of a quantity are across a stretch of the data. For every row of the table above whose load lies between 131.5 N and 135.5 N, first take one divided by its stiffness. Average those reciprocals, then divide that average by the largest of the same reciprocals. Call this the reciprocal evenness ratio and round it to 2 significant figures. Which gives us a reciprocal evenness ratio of 0.93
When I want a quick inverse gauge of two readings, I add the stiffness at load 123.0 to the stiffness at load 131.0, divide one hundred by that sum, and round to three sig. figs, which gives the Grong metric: 17.4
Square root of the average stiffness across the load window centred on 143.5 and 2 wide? 1.3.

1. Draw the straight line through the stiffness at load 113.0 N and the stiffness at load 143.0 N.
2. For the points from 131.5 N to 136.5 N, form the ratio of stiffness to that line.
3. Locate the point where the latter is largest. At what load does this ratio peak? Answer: 133.0 N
